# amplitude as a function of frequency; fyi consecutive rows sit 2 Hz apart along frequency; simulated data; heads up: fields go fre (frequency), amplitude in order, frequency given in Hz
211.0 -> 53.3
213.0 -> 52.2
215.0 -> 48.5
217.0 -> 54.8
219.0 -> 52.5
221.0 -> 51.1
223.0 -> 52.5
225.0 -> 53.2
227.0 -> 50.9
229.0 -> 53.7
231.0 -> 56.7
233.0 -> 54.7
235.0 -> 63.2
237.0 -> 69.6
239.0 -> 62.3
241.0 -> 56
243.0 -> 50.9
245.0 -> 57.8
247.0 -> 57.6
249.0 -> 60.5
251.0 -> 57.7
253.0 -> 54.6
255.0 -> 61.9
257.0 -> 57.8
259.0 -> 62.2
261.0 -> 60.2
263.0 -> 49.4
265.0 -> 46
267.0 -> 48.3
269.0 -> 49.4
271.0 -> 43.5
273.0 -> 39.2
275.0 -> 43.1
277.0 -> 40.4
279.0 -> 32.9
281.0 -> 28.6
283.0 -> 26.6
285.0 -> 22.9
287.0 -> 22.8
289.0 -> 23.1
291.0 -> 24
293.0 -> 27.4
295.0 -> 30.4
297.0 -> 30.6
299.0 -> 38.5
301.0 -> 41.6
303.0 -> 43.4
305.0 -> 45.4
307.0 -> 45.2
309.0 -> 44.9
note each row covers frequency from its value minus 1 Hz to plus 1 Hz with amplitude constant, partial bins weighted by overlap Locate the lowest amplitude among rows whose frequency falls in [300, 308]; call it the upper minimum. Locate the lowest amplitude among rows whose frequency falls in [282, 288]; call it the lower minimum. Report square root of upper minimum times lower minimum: 31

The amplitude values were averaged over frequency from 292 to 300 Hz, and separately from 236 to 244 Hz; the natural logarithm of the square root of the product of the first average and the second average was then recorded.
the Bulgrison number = 3.8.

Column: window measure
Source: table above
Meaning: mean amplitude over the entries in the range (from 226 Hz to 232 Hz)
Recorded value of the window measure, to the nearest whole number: 54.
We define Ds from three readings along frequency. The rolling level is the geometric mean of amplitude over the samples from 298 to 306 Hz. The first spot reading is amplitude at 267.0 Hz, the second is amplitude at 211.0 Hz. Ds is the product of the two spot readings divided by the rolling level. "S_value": 61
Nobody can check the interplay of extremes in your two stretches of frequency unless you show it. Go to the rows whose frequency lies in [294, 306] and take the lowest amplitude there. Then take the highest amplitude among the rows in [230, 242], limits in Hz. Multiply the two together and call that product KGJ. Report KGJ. 2116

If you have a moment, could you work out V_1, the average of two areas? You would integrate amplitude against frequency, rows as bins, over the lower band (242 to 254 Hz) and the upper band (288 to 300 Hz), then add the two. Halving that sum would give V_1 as 513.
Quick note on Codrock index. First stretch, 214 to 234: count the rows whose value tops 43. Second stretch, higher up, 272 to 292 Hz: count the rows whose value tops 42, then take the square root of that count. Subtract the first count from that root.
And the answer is -9.0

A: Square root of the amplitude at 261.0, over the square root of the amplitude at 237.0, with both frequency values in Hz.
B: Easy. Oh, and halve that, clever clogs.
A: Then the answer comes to 0.47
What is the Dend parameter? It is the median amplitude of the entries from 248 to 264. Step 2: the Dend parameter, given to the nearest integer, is 59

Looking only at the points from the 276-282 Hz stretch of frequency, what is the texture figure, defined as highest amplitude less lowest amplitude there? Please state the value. 12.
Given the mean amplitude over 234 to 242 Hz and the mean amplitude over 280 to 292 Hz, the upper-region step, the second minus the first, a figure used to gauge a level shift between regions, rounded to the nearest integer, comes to -38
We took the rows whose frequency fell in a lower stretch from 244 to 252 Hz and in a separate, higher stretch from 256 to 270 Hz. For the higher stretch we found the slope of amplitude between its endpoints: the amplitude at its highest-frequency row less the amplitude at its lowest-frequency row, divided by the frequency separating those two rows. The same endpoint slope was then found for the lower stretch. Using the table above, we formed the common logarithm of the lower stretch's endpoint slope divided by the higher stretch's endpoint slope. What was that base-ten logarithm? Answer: -1.6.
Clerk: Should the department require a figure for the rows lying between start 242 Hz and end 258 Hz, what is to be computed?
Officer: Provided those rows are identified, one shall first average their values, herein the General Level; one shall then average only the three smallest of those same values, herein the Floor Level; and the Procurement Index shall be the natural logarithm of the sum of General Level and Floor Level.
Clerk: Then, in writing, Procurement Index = 4.72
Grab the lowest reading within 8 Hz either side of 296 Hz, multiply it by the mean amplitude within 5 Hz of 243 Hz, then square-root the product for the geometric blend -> 36.3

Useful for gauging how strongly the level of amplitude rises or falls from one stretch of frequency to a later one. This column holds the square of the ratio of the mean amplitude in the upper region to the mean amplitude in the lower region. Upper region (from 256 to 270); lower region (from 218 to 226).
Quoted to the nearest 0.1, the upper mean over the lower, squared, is 1.0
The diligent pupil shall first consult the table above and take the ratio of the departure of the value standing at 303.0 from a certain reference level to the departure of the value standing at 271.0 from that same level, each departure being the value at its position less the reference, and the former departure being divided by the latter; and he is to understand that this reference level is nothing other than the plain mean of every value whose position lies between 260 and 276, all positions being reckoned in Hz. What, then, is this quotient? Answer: 1.0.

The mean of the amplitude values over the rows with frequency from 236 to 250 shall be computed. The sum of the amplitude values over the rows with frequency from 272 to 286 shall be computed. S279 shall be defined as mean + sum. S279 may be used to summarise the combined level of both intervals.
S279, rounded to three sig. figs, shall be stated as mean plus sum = 293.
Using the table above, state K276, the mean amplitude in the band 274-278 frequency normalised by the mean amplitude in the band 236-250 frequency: 0.70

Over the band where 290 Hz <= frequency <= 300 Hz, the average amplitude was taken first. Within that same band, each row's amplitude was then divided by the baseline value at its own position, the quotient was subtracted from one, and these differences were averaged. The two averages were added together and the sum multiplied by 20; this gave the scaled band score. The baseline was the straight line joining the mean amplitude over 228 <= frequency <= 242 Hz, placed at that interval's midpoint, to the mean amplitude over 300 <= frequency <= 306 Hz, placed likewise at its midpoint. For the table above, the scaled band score 610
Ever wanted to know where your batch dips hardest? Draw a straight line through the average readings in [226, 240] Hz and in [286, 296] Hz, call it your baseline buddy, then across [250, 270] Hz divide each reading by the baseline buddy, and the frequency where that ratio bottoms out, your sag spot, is 265.0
